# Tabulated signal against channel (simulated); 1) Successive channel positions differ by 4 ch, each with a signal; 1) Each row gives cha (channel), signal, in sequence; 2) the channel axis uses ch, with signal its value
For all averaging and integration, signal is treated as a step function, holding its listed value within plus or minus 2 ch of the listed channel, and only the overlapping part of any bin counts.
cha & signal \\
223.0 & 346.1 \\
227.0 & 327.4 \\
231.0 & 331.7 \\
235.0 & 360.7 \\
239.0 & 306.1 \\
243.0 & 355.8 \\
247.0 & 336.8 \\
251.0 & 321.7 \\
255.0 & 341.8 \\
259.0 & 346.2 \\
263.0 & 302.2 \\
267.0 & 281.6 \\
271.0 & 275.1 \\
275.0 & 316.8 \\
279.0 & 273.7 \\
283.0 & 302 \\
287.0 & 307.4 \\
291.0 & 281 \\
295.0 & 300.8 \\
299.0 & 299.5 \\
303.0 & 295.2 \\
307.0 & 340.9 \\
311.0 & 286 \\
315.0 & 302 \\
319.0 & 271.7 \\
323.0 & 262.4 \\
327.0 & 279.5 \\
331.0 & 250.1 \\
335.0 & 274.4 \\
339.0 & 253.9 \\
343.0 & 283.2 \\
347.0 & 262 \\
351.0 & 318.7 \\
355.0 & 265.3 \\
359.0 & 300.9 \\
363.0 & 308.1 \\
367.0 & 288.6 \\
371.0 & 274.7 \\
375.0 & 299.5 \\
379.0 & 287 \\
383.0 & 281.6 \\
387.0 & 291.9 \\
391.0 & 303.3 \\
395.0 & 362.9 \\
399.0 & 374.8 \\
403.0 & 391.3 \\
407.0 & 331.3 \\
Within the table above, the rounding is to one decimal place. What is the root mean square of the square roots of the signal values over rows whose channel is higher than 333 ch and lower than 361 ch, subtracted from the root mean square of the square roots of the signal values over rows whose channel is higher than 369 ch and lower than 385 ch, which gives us 0.2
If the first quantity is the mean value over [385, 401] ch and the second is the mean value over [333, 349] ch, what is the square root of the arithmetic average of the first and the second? 17.3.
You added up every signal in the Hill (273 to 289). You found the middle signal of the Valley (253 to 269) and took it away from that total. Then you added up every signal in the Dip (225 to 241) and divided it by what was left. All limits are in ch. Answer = 1.51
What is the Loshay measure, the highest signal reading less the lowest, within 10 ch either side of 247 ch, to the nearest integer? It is 50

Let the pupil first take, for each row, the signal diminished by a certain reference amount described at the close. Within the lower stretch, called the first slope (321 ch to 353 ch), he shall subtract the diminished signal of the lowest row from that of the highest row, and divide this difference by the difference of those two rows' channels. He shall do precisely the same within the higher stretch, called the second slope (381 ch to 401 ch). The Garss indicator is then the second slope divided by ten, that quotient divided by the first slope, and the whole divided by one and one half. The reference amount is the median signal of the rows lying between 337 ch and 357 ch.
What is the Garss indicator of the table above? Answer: 0.19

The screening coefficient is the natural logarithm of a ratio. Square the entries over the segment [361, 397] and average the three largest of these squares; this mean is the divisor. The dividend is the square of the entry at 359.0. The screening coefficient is -0.16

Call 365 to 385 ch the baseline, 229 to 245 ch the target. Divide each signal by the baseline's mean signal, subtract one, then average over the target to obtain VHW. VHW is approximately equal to 0.18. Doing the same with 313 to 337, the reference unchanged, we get -0.05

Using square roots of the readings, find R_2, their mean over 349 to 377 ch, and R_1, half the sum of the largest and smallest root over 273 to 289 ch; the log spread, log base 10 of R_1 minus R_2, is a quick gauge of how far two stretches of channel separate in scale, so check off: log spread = -1.4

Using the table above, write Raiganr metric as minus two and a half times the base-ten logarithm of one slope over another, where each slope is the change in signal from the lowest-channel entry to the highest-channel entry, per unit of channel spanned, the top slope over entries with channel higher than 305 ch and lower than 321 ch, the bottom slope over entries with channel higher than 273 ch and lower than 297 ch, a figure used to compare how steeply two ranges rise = -2.1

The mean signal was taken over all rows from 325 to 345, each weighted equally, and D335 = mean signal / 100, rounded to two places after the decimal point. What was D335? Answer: 2.68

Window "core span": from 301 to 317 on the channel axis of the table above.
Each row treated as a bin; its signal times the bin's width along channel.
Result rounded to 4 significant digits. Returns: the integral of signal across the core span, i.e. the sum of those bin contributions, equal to 4896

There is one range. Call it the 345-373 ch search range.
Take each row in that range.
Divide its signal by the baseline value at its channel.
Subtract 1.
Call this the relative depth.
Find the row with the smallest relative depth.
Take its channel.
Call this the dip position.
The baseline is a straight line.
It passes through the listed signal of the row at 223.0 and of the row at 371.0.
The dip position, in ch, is 347.0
